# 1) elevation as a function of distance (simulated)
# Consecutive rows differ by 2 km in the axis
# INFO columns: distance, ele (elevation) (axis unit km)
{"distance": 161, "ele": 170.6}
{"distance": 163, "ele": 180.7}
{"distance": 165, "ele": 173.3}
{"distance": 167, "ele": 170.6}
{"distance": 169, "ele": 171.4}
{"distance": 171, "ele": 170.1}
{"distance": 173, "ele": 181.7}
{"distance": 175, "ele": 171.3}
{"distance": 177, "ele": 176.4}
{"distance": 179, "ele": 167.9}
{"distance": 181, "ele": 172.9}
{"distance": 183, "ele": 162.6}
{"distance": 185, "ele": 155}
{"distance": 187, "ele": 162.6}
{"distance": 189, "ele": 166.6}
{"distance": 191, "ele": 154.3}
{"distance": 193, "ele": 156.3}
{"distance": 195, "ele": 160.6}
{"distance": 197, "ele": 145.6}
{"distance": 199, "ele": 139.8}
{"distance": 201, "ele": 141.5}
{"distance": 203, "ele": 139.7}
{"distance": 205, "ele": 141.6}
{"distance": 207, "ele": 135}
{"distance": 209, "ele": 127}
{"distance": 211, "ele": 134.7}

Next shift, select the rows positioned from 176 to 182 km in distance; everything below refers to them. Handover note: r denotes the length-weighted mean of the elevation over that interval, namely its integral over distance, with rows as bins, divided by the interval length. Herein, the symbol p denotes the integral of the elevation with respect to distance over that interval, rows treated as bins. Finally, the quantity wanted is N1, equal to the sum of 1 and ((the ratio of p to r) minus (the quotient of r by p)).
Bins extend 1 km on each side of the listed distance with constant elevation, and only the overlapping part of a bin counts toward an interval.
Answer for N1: 7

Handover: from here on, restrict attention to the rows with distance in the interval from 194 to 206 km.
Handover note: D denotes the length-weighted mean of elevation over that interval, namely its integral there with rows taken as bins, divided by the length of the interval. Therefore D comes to 145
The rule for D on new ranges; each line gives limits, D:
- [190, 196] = 157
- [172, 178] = 176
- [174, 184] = 170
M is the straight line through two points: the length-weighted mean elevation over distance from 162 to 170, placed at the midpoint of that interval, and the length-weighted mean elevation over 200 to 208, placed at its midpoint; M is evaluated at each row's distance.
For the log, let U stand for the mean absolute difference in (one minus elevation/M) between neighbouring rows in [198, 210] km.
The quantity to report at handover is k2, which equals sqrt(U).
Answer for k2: 0.162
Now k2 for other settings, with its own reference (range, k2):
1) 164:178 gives 0.181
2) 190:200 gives 0.215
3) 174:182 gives 0.205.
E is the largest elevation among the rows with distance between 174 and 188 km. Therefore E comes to 176.4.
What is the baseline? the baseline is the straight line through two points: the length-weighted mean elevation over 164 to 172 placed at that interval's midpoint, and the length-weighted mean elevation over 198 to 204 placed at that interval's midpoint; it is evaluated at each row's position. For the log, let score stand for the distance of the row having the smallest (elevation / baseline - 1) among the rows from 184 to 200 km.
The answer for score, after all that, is 199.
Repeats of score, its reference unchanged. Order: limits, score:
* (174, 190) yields 185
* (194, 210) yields 209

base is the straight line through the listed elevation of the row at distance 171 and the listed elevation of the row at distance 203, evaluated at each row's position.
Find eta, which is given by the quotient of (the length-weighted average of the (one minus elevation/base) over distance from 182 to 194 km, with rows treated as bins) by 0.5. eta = -0.07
